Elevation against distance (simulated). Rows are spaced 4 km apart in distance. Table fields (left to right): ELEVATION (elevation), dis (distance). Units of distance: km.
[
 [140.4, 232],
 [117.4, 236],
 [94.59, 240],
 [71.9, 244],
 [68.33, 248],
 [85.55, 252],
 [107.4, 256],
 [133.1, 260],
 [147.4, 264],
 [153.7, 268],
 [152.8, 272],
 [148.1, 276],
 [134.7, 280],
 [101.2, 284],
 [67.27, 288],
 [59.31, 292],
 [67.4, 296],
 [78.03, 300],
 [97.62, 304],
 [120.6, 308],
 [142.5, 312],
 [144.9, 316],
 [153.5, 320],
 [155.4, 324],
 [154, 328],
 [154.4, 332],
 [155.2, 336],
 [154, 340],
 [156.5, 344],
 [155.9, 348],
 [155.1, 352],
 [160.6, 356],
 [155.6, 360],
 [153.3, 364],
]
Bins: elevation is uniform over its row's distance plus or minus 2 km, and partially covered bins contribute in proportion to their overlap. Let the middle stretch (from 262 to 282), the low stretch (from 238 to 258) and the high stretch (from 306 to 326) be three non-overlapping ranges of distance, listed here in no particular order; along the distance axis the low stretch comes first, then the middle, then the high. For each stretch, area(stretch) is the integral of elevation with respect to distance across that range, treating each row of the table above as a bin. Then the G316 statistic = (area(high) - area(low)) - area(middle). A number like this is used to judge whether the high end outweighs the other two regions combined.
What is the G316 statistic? -1790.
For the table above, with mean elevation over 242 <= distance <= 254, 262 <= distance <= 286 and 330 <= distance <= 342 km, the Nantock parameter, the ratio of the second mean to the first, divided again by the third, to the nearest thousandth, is 0.012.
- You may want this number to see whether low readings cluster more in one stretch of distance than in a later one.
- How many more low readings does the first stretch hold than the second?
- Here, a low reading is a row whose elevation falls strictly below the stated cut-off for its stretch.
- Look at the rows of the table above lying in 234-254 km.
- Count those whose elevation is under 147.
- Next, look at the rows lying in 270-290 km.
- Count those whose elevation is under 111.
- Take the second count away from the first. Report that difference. 3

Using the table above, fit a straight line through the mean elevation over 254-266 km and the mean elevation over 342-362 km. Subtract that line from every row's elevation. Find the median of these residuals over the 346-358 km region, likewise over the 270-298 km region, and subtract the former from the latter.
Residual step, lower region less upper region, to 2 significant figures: -36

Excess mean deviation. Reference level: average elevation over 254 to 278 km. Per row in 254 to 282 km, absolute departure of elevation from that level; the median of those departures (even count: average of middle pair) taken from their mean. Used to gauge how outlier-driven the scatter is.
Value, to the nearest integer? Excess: 5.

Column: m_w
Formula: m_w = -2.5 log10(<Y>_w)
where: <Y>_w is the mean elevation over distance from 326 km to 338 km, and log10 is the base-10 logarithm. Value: -5.5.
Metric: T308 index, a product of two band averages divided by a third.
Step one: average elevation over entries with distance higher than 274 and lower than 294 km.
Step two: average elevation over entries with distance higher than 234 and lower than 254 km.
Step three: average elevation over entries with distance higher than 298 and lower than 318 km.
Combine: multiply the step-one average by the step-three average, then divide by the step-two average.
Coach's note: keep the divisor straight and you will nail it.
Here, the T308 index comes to 136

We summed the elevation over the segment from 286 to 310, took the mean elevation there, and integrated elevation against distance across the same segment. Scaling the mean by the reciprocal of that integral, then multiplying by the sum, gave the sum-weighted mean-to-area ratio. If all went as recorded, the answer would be 20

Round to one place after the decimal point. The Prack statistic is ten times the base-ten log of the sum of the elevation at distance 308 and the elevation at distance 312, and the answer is 24.2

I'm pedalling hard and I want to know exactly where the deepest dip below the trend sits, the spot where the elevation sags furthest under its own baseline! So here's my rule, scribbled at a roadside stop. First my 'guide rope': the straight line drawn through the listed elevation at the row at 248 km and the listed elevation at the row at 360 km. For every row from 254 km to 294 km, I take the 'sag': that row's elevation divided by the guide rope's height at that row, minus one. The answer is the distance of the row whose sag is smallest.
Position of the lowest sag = 292 km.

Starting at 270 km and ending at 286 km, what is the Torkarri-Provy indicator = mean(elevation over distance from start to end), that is 134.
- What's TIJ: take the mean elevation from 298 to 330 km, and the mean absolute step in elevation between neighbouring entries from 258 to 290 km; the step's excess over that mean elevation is -115.5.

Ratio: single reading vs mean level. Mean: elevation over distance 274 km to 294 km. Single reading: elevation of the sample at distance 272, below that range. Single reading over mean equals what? 1.50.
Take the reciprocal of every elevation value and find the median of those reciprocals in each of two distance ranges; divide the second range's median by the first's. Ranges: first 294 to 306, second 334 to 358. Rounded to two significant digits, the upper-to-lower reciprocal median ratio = 0.50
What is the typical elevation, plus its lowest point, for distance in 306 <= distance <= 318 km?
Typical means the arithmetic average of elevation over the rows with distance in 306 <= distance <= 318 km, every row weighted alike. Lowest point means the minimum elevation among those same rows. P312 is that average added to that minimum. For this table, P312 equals 257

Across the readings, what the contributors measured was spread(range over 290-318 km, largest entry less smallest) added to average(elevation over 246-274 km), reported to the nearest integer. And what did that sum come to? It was 207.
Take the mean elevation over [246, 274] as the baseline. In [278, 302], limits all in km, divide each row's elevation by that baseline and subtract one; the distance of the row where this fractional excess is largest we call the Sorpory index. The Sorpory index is 280 km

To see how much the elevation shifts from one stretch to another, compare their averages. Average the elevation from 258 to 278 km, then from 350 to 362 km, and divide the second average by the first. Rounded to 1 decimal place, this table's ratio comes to 1.1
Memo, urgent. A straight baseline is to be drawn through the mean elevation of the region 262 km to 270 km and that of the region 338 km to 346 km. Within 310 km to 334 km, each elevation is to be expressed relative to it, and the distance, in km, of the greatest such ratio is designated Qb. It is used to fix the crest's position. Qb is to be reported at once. 324 km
